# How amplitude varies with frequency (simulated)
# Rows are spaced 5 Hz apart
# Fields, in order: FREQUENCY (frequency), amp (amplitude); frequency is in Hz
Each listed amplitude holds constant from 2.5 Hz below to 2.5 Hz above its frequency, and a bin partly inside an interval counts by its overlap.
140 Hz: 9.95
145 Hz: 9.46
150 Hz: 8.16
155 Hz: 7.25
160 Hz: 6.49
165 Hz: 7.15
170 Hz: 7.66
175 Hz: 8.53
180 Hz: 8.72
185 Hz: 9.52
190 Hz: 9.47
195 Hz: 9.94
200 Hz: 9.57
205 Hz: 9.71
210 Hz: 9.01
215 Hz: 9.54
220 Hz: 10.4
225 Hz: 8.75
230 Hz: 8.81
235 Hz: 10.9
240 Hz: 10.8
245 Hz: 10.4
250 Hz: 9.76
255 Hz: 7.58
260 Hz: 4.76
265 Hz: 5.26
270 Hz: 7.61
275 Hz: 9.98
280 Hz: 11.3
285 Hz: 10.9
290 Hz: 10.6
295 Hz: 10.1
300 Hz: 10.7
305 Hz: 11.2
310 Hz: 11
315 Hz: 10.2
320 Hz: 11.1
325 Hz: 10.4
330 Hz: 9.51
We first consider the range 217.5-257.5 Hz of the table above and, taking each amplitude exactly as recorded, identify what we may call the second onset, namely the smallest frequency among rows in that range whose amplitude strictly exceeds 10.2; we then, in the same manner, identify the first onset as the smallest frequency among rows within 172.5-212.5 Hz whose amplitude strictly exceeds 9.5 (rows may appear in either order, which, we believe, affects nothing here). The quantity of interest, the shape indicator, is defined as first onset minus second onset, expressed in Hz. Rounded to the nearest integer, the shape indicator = -35 Hz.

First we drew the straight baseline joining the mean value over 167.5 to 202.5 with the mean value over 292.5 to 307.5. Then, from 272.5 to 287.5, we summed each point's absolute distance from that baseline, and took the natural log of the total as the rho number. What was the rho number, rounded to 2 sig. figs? 0.53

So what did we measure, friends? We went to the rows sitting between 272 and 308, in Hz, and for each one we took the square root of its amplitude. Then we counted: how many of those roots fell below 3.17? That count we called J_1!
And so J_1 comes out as 1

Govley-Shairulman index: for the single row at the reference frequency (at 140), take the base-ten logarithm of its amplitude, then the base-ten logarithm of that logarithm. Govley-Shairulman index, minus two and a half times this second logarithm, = 0.002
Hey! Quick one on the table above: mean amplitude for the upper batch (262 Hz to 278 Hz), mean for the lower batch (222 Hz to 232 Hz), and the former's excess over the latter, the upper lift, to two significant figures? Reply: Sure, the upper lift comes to -1.2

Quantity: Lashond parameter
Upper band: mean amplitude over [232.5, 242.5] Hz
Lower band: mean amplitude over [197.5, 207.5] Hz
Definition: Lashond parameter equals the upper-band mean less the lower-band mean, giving 1.2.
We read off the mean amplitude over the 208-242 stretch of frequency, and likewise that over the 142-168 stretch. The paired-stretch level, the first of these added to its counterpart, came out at 17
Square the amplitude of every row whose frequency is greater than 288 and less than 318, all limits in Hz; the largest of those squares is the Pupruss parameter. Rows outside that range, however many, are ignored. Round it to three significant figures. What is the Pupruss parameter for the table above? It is 125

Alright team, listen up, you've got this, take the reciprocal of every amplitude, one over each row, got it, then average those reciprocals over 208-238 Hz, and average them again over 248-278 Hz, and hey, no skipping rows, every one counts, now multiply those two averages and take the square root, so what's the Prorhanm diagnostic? 0.123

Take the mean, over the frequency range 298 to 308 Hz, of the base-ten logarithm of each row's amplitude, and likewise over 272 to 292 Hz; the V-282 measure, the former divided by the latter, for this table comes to 1.01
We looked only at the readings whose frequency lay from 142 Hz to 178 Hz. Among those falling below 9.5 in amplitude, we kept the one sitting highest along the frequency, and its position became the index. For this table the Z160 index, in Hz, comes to 175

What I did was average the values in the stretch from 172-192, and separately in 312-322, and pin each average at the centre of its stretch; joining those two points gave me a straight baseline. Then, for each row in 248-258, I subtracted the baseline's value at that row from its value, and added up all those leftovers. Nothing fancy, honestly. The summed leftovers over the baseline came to -2.4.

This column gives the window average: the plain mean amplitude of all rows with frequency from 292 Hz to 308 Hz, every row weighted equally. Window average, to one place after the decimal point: 10.7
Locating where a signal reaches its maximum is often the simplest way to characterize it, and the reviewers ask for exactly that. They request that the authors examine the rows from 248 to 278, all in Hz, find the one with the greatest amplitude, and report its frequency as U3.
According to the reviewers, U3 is 275 Hz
